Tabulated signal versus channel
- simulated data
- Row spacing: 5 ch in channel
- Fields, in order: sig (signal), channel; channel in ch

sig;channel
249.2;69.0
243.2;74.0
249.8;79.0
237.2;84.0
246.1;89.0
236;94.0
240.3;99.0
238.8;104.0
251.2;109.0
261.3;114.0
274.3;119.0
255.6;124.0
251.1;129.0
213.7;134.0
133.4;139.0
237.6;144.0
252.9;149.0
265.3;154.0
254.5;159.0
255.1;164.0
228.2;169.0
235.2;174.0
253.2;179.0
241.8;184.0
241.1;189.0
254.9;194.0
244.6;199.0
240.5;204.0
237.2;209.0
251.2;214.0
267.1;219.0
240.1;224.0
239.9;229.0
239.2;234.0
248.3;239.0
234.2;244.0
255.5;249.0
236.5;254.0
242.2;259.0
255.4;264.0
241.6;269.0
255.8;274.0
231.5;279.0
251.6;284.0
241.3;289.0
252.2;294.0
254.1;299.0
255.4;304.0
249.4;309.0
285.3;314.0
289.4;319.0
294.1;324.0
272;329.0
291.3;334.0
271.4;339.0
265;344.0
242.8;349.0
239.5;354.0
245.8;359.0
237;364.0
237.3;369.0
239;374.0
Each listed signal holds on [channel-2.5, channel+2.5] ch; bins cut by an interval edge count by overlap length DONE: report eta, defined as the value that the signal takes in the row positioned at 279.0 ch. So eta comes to 231.5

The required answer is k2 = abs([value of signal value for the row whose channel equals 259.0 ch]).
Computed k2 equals 242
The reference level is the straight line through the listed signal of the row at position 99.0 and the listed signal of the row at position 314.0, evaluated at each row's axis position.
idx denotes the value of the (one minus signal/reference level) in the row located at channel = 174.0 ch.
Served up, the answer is 0.081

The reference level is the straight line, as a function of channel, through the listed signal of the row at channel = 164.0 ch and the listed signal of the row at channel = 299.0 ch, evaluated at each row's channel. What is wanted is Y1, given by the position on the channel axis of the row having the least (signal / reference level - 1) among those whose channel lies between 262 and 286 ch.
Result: 279.0 ch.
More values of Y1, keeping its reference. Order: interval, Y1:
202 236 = 209.0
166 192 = 169.0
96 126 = 104.0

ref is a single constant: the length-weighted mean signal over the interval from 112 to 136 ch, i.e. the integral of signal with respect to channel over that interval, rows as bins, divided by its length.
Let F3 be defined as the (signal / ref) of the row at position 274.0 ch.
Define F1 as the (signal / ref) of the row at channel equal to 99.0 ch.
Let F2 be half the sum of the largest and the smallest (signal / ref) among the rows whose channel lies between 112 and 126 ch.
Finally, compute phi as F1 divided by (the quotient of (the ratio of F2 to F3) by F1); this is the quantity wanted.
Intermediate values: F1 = 0.95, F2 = 1.05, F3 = 1.016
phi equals 0.88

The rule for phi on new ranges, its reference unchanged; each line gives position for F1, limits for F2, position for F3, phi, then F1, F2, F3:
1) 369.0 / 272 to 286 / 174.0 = 0.86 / 0.94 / 0.97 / 0.934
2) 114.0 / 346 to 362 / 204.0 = 1.07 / 1.04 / 0.96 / 0.955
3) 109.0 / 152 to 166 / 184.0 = 0.93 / 1.00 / 1.03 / 0.960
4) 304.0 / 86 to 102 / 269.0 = 1.03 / 1.01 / 0.96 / 0.960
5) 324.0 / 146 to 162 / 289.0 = 1.27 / 1.17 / 1.03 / 0.958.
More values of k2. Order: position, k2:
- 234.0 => 239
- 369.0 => 237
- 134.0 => 214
